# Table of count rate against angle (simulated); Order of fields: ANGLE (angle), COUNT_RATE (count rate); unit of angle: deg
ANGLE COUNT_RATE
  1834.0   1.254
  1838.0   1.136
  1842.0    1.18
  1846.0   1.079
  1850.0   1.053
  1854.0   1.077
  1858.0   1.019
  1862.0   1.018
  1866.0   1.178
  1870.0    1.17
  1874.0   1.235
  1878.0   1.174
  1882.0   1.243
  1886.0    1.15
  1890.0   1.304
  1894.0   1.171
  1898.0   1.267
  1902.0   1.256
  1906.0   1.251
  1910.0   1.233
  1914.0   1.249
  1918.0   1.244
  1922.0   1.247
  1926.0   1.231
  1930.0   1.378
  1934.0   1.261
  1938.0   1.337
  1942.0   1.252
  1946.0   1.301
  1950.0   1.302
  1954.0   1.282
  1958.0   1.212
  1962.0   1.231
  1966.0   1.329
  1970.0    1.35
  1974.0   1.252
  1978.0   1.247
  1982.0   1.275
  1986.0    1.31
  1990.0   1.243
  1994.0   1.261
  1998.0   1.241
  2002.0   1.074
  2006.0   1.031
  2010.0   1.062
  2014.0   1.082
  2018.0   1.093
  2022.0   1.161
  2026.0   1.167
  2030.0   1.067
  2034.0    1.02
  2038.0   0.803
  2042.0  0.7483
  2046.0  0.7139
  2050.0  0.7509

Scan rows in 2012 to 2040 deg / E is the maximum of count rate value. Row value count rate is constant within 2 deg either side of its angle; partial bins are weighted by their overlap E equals 1.167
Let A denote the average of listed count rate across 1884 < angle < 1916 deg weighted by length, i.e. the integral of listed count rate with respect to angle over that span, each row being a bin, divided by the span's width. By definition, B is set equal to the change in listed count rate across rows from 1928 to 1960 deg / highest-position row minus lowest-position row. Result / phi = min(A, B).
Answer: -0.17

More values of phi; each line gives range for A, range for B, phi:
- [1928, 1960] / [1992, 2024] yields -0.10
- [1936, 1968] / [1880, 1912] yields -0.01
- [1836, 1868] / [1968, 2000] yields -0.11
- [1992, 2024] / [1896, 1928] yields -0.04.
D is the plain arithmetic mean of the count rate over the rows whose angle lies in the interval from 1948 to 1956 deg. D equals 1.29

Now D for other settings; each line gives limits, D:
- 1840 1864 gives 1.07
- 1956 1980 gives 1.27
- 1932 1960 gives 1.28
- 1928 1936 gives 1.32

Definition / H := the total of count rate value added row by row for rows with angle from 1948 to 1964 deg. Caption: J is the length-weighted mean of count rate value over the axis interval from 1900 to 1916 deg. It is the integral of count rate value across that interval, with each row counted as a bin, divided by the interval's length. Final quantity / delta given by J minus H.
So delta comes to -3.8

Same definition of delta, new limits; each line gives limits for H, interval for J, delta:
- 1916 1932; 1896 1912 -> -3.8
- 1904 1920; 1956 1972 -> -3.7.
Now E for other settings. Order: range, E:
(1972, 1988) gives 1.31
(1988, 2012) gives 1.261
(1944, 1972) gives 1.35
